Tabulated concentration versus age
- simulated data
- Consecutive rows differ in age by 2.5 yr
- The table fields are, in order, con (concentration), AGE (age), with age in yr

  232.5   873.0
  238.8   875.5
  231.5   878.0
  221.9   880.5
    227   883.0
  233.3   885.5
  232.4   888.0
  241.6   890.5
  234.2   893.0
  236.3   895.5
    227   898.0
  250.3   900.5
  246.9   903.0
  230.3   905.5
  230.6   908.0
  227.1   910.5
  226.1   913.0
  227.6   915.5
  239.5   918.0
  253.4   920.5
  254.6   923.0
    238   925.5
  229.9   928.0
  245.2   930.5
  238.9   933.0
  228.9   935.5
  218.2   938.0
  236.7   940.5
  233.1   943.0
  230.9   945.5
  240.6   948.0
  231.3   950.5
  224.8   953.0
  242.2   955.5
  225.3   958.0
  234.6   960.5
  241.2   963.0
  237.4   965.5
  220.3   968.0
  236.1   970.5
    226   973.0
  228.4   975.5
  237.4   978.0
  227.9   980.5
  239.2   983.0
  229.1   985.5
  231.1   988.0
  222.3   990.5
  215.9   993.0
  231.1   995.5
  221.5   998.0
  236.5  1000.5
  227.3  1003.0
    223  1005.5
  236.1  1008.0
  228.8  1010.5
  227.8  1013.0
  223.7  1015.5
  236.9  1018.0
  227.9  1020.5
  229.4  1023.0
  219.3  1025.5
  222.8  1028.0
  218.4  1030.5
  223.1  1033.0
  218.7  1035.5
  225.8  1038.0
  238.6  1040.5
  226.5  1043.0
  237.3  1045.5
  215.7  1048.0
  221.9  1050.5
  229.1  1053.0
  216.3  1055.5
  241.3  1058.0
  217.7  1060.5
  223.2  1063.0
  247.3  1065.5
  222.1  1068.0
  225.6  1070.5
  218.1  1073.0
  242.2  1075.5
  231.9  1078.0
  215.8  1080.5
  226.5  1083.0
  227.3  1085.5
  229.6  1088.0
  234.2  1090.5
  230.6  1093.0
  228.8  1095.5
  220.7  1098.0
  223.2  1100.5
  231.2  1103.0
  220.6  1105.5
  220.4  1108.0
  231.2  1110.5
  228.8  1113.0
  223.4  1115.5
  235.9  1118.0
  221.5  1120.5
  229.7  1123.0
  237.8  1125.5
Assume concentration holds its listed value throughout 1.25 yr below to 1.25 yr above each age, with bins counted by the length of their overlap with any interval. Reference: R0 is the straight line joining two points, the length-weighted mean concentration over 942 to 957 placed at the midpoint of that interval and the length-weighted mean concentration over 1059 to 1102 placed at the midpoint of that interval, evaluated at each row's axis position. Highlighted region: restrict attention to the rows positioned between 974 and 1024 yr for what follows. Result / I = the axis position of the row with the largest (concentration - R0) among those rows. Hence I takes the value 983.0 yr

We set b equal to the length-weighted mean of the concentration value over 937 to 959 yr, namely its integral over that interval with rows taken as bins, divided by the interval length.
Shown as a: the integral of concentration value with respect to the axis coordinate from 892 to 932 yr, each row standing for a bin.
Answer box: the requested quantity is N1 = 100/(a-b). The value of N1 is 0.011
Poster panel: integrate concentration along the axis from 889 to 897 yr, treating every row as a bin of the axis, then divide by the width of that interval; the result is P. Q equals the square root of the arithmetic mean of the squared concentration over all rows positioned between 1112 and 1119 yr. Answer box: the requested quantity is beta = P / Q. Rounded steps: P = 237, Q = 229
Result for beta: 1.03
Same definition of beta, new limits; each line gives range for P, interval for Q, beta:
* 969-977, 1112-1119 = 1.00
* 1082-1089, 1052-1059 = 0.99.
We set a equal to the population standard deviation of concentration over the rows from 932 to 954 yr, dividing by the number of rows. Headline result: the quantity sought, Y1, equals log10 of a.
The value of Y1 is 0.82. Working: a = 6.6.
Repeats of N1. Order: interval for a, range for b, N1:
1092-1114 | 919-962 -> 0.021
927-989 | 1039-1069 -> 0.007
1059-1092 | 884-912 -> 0.014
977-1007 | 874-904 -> 0.015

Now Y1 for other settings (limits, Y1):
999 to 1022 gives 0.71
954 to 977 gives 0.86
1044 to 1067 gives 1.04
